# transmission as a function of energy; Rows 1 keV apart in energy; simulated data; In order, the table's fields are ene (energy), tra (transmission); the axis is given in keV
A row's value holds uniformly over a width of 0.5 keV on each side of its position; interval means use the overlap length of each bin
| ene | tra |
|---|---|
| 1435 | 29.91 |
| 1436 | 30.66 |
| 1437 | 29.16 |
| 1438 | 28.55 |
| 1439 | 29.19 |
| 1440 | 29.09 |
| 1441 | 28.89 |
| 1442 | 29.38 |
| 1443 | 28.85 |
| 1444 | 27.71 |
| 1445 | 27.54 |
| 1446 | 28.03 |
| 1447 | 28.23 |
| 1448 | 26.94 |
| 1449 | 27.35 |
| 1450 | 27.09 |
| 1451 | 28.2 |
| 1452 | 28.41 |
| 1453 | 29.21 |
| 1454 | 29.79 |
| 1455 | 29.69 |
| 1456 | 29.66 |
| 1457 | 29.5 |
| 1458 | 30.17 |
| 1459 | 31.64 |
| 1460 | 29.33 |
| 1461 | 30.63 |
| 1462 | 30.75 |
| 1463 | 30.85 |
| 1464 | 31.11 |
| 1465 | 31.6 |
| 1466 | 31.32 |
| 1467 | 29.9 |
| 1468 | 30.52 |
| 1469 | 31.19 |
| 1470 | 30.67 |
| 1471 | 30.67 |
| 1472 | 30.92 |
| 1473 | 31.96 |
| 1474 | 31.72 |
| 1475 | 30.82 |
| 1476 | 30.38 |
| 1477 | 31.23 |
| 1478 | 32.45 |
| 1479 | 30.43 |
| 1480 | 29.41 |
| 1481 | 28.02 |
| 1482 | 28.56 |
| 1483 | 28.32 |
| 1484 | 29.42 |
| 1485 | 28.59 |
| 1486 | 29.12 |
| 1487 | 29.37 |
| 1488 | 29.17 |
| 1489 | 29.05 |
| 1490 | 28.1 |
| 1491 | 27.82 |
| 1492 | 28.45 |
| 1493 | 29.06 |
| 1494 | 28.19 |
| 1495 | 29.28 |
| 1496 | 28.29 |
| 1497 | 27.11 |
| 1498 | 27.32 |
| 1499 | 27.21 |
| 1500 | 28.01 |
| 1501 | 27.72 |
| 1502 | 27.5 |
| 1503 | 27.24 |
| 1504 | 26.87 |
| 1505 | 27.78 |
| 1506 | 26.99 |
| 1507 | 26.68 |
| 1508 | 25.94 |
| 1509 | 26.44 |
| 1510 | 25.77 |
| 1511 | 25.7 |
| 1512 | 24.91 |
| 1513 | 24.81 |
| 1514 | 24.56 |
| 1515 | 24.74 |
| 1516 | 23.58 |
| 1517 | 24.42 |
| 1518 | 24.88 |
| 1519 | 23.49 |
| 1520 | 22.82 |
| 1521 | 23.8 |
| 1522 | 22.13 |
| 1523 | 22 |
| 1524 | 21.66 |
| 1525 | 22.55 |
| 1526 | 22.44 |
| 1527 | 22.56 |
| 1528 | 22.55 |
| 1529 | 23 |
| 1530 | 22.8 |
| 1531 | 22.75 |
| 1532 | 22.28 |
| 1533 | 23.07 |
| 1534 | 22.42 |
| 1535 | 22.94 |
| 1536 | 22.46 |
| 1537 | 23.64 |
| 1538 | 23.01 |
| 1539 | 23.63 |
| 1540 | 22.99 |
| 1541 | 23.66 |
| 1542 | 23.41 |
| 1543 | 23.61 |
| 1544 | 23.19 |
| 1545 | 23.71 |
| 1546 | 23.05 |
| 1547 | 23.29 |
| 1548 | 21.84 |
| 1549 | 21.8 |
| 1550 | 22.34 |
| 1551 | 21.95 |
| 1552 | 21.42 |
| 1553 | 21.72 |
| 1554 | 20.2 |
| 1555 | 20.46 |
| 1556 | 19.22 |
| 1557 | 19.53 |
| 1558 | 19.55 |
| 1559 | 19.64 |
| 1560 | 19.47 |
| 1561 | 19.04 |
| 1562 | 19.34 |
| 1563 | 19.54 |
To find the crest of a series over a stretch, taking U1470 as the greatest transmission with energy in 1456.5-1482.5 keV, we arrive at 32.45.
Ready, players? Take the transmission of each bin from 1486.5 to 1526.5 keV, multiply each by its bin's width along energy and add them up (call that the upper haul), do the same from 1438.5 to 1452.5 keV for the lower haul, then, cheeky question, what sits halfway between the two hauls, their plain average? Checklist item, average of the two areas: 719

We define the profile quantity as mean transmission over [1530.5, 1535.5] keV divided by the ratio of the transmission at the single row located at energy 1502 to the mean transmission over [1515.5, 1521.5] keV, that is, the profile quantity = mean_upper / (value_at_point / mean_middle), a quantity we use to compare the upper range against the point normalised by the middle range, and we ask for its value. 19.7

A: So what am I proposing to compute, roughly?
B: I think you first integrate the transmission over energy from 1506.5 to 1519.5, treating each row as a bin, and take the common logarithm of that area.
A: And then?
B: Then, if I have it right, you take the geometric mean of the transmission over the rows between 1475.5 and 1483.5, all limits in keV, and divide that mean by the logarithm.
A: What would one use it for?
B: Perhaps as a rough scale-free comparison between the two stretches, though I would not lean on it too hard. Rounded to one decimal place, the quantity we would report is 11.9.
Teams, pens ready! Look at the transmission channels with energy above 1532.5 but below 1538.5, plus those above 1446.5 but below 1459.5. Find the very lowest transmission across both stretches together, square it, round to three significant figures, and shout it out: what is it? 503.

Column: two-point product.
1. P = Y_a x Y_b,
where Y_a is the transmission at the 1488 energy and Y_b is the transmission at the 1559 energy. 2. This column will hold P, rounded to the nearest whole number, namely 573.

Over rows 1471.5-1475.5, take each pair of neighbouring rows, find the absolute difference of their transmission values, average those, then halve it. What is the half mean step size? 0.36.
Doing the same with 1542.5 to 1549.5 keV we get 0.28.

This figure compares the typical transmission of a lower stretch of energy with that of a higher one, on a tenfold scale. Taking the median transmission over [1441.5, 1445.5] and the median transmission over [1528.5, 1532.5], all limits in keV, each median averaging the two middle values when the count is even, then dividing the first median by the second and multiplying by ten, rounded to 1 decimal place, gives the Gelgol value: 12.4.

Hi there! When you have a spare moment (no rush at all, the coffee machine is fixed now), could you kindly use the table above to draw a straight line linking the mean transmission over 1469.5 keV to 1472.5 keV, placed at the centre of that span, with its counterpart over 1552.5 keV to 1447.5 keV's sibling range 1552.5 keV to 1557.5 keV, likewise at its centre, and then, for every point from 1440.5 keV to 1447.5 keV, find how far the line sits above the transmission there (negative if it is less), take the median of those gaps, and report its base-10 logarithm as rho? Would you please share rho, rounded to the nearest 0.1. 0.7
